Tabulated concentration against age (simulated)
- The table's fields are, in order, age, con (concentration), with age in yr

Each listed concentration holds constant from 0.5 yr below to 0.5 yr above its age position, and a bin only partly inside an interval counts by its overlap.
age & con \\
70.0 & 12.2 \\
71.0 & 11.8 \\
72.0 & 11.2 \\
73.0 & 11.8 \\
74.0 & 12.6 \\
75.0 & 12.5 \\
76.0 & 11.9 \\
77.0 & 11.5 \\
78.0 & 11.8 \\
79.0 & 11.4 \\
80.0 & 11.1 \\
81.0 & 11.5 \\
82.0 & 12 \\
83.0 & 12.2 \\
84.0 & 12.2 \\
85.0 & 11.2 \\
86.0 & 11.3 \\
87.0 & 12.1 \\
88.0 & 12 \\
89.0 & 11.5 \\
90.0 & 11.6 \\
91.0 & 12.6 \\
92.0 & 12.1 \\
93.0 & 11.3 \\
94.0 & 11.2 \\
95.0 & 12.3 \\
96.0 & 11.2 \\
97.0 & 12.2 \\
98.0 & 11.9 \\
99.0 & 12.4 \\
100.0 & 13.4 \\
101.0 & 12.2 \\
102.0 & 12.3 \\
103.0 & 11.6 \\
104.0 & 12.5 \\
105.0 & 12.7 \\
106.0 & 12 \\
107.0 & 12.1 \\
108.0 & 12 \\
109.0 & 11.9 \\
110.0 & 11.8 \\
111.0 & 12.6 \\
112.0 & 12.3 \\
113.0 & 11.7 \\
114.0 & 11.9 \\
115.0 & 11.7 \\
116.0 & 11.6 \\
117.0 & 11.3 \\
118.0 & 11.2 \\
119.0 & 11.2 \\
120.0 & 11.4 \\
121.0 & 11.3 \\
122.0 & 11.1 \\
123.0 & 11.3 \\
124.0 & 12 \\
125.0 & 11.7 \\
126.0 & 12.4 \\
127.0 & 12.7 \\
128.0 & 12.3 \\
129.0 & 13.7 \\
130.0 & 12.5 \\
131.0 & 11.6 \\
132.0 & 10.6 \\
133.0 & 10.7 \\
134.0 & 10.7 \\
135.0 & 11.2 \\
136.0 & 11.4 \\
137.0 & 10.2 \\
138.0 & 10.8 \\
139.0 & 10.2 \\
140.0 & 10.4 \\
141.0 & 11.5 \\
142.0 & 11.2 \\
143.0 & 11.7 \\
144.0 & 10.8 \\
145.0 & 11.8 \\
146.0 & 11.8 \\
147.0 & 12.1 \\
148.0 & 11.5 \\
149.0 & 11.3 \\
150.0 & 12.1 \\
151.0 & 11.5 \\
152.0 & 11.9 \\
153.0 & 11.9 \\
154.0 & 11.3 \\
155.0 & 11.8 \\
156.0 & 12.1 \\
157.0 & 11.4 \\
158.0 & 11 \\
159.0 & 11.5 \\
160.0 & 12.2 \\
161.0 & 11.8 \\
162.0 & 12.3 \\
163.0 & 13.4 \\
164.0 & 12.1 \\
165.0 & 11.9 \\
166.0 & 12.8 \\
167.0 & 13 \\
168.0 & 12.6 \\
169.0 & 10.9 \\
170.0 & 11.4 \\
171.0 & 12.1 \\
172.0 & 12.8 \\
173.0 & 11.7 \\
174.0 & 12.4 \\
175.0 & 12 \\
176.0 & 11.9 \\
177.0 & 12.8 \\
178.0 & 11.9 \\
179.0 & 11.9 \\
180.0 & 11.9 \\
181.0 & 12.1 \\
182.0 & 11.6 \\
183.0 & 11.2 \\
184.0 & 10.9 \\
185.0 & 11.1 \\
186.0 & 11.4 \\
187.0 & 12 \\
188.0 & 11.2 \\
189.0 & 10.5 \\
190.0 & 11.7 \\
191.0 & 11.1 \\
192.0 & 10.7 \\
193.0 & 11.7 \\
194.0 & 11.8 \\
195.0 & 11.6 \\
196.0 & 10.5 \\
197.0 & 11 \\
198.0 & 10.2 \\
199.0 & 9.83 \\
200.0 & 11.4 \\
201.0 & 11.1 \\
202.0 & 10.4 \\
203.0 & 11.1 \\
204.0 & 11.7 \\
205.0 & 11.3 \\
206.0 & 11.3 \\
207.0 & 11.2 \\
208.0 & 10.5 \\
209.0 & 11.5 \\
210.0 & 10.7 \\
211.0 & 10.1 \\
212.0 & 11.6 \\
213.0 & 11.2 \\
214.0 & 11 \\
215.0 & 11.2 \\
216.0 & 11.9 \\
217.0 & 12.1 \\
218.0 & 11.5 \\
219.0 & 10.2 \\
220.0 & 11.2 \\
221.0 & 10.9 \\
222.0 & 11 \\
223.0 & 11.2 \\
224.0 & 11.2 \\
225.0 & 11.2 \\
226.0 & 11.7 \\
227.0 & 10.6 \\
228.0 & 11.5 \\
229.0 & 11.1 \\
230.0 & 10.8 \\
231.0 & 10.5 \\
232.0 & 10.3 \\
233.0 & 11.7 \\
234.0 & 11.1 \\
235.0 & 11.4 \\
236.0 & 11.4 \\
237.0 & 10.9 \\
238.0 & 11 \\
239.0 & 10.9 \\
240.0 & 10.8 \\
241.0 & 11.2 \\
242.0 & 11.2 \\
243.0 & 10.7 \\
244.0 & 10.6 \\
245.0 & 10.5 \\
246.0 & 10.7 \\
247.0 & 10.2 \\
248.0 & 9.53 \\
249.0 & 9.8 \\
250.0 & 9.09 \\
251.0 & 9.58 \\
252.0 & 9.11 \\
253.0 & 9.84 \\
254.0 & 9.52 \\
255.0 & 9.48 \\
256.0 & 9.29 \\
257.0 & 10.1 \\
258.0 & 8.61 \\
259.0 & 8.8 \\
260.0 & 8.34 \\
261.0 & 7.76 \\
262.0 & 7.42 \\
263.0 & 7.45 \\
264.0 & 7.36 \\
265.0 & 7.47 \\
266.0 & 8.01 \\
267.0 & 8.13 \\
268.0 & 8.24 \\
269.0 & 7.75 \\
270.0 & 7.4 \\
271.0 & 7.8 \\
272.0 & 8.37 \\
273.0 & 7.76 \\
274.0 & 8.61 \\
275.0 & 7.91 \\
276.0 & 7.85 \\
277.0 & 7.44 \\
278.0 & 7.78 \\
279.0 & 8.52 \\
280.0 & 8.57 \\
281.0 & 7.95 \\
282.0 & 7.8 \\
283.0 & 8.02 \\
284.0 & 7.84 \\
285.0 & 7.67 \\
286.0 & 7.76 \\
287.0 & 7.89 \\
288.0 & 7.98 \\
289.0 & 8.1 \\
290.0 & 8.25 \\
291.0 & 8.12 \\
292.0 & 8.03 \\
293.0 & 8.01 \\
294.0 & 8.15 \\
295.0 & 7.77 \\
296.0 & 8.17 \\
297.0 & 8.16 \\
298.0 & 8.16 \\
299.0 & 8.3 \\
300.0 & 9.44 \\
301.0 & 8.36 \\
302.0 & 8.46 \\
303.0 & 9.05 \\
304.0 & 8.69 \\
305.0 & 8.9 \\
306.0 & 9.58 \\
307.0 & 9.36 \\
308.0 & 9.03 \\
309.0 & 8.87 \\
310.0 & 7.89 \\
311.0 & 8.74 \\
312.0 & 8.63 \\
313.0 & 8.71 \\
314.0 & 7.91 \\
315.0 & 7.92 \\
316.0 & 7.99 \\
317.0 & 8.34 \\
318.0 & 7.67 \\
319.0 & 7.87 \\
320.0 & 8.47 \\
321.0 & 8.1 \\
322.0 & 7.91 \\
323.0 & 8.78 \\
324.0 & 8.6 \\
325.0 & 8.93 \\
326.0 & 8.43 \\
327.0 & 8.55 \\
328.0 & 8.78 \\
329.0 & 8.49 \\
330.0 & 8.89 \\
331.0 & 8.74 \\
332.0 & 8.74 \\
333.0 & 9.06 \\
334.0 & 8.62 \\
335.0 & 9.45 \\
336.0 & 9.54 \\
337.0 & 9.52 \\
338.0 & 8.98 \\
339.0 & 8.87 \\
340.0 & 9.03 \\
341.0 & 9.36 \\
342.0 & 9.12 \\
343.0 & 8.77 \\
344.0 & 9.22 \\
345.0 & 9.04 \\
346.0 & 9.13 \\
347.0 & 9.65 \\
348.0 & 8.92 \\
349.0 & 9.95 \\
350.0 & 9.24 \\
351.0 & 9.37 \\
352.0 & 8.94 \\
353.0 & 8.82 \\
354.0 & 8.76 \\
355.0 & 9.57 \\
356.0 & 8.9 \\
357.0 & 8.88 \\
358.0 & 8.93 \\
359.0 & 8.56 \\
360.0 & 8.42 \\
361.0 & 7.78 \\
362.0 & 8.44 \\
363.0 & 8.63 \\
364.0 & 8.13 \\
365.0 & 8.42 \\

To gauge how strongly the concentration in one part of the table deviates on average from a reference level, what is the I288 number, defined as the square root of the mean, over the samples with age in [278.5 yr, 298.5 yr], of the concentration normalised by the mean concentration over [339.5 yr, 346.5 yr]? 0.94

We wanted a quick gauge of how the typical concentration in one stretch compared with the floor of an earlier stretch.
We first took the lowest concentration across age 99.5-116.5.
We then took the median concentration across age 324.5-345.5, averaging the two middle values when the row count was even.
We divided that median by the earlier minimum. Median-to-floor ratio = 0.77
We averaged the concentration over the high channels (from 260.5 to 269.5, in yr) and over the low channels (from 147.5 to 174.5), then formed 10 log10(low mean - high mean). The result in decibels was 6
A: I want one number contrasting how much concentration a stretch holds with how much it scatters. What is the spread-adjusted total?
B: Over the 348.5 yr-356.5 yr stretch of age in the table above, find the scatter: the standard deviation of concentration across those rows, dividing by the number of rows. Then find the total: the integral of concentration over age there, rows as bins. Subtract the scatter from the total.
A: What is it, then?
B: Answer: 73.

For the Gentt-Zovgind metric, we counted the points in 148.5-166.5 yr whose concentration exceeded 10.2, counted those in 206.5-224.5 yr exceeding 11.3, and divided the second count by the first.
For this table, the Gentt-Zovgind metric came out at 0.28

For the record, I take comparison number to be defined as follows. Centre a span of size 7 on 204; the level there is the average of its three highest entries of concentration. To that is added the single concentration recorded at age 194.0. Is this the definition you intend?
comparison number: 23.2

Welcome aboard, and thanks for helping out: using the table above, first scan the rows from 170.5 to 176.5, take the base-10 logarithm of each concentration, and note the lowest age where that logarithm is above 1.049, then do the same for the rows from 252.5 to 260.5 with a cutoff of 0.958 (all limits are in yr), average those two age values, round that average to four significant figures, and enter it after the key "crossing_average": 212.0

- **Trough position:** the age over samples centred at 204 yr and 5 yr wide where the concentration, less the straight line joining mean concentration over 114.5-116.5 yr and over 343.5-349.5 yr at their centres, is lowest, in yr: 202.0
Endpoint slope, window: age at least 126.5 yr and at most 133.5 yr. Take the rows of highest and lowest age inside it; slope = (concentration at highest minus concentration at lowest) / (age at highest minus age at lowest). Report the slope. -0.33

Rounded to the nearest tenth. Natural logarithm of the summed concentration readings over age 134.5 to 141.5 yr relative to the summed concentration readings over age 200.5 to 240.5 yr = -1.8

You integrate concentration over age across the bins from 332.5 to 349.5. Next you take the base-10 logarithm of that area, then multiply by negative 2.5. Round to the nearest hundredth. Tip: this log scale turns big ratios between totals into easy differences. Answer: -5.48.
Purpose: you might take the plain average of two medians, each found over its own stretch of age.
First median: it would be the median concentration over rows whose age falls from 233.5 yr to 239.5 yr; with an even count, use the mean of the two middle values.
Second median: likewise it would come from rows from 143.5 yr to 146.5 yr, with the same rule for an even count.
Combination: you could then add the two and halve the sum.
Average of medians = 11.4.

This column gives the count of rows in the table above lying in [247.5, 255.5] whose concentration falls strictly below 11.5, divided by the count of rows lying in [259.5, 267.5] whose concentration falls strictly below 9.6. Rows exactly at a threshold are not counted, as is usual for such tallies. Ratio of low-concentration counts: 1.00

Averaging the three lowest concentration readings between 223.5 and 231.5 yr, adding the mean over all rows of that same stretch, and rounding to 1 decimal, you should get 21.7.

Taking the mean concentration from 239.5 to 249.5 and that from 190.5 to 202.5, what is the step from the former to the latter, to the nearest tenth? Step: 0.4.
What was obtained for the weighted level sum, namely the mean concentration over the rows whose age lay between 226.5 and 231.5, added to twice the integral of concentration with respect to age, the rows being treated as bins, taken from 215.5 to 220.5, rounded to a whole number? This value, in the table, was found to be 125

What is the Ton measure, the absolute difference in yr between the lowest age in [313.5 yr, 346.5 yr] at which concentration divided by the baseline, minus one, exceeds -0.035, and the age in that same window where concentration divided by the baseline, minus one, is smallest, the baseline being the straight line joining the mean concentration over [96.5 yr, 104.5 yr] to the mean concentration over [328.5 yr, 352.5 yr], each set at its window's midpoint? 15 yr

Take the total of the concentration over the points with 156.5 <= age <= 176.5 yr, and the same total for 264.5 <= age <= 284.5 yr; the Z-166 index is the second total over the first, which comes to 0.66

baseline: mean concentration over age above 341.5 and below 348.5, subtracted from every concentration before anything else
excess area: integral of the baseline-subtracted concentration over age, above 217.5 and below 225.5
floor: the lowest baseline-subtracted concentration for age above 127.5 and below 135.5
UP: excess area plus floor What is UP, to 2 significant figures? 17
